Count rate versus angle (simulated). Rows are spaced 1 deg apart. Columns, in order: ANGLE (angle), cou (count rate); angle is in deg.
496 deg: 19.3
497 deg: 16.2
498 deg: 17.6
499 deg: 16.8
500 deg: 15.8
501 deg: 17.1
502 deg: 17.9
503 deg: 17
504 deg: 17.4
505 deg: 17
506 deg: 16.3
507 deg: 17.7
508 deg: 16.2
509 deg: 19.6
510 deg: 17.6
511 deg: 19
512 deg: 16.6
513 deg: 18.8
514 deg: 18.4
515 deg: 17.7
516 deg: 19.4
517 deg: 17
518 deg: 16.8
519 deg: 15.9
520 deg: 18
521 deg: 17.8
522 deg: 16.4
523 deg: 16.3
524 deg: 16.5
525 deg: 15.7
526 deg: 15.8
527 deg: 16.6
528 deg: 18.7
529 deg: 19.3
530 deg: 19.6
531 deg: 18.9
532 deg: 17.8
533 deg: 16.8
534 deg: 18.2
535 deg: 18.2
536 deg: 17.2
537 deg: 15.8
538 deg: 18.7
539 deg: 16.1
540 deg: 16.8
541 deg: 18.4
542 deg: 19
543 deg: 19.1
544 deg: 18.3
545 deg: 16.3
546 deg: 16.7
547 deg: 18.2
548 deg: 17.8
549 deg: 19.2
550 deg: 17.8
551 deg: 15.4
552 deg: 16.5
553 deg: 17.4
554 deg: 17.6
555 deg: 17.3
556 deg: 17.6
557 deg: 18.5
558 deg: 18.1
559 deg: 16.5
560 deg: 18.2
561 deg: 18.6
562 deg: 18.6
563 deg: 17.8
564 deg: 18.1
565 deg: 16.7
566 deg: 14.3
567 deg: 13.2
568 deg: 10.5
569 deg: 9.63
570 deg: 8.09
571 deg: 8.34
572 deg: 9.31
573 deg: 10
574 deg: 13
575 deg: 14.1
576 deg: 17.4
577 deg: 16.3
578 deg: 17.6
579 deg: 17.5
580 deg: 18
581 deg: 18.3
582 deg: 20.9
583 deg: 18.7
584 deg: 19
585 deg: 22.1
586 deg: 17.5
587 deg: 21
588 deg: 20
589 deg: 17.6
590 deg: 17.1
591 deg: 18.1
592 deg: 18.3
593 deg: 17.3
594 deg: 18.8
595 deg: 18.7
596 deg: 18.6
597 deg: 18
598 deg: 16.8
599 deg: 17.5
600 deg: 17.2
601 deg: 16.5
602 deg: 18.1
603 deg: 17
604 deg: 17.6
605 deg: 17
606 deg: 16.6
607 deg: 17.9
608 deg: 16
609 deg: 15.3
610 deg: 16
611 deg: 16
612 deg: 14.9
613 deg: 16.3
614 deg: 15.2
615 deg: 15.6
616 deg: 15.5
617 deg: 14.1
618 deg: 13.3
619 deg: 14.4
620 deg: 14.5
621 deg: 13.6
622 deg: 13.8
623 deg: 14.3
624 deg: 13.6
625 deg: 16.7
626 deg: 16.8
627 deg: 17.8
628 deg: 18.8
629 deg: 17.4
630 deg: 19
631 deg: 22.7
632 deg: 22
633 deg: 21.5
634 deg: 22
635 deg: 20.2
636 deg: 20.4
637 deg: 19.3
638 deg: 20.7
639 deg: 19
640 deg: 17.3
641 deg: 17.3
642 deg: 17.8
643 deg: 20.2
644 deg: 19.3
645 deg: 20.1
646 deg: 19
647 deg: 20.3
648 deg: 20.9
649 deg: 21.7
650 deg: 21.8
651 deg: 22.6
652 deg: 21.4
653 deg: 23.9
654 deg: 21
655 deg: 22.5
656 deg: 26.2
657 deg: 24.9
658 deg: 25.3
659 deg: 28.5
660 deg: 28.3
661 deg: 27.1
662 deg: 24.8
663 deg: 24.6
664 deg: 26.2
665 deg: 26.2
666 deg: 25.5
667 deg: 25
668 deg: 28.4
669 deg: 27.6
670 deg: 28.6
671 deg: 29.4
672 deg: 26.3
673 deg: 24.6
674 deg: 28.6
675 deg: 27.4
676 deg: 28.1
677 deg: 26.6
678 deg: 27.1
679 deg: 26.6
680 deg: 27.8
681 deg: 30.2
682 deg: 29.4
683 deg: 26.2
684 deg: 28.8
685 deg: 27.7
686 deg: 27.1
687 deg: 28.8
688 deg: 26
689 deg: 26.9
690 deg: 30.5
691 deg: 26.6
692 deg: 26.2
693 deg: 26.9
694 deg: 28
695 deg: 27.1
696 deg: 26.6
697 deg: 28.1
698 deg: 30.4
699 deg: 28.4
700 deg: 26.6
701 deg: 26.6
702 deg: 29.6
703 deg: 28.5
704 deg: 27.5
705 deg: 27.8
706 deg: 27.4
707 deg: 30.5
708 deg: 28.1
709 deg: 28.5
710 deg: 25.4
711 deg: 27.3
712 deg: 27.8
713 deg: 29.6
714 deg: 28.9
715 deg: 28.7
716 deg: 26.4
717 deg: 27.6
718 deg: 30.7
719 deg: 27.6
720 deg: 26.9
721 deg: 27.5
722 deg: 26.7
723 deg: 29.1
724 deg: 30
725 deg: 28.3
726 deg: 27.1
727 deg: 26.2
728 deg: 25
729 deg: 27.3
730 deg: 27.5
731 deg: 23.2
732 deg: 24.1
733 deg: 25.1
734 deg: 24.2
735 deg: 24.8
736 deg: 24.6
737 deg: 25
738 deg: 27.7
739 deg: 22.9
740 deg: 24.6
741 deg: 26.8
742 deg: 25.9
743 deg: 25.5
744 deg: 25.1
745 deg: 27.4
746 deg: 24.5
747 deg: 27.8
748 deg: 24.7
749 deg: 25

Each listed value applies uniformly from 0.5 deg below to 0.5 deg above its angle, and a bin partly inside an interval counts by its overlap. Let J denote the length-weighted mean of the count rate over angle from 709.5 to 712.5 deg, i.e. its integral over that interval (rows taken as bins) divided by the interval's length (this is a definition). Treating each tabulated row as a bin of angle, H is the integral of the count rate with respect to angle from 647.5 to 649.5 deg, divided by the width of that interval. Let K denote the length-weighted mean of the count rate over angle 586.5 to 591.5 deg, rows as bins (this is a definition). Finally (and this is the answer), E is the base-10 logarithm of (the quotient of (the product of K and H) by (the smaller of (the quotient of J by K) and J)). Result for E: 2.4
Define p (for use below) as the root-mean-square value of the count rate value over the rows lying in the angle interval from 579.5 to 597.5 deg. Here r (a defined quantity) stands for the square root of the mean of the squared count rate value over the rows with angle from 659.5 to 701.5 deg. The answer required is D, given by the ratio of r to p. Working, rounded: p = 18.8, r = 27.4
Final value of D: 1.45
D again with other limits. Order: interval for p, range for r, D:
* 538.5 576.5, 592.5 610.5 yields 1.07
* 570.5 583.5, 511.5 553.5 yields 1.11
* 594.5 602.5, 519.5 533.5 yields 0.99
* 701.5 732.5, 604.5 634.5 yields 0.61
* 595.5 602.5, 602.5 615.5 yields 0.93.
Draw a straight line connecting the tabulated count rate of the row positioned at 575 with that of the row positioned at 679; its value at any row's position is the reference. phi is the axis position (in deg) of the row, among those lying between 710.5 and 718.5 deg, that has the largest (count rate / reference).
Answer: 718 deg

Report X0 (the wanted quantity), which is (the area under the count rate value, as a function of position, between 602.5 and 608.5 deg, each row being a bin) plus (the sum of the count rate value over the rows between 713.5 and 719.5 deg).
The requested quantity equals 272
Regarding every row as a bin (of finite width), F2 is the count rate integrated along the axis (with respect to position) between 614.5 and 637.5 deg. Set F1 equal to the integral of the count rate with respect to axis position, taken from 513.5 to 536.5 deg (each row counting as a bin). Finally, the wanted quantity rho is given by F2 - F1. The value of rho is -6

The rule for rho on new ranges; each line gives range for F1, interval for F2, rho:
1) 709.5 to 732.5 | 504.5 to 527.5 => -232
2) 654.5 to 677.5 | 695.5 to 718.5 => 36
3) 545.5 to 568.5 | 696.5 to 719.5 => 257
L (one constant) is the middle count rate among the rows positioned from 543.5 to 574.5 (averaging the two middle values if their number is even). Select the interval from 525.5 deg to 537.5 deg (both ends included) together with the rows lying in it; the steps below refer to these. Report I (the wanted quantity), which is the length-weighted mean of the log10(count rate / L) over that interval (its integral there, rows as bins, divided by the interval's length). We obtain 0.010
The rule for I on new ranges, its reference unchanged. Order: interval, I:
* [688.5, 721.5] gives 0.207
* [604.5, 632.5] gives -0.031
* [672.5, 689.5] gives 0.201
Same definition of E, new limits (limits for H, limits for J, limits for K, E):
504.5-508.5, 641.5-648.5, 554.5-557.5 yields 2.4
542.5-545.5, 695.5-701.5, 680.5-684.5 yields 2.7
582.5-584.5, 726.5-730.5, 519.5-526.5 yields 2.3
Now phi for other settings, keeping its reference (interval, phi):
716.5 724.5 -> 718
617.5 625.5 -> 625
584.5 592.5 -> 585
